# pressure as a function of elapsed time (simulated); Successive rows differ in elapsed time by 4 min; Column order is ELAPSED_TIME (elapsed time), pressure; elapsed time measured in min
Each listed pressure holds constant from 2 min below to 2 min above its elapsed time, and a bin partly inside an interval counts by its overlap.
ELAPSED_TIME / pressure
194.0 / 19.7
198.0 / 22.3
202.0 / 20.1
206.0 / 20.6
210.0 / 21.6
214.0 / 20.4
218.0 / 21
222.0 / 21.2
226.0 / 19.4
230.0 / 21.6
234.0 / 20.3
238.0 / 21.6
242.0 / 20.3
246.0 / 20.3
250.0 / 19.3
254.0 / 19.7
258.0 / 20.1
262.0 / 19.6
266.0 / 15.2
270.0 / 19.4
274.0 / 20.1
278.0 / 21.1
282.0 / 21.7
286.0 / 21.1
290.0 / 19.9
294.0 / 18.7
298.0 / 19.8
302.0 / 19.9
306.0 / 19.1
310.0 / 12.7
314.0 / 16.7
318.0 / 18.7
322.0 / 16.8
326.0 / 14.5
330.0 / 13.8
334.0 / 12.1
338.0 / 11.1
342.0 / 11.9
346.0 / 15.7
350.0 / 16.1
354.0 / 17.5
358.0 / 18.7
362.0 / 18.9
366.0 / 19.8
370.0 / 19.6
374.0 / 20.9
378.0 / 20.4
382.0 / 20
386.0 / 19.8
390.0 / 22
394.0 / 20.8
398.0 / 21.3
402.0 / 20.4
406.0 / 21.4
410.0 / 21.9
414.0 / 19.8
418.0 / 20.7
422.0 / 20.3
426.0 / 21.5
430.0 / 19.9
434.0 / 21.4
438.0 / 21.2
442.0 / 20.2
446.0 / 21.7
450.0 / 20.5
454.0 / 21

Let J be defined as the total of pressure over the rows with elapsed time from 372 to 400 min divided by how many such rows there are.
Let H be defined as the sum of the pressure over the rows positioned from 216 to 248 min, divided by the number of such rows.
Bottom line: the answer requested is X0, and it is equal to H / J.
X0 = 1.00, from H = 20.7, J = 20.7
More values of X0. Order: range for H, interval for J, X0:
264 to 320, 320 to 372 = 1.19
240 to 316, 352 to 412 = 0.95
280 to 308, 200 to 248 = 0.97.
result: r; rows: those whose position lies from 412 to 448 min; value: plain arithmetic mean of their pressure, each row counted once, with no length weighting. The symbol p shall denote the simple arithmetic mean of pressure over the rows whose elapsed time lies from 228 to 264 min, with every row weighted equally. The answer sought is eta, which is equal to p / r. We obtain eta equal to 0.98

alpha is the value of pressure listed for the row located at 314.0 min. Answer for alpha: 16.7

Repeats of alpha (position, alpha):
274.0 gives 20.1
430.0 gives 19.9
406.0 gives 21.4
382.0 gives 20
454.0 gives 21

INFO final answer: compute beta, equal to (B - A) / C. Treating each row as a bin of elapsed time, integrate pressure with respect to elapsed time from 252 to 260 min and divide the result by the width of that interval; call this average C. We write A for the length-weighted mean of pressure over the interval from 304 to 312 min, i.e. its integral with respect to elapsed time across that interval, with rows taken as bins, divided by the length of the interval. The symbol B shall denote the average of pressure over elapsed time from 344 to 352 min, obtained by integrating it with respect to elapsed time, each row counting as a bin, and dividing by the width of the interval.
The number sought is 0.00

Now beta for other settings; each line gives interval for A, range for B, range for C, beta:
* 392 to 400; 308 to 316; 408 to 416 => -0.30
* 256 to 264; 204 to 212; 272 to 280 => 0.06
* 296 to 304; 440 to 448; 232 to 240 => 0.05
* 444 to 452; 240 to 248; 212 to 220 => -0.04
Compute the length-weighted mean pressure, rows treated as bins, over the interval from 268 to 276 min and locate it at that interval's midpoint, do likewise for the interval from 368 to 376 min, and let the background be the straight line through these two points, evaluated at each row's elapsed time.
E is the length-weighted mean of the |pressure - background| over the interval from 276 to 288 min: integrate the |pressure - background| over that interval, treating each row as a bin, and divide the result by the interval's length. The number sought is 1.5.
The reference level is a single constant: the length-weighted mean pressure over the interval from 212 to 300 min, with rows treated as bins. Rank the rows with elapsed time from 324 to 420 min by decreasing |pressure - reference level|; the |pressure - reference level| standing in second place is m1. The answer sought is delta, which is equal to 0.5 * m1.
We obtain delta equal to 4.1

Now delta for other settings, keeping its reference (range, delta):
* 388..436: 0.9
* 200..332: 3.1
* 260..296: 0.8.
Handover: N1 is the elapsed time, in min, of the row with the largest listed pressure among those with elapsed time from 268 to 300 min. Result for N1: 282.0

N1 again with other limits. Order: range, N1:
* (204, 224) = 210.0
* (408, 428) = 410.0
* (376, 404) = 390.0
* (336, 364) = 362.0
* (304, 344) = 306.0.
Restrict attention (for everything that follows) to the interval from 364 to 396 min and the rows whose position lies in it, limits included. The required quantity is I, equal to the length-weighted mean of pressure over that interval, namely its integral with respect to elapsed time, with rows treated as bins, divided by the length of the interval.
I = 20.4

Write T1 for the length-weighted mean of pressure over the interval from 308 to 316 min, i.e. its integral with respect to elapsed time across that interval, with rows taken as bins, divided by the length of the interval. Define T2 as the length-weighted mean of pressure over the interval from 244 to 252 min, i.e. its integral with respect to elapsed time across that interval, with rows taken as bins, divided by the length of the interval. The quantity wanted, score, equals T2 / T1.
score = 1.3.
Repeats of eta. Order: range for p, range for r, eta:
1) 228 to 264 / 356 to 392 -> 1.01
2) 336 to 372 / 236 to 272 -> 0.85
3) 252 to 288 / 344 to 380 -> 1.06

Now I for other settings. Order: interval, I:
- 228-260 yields 20.4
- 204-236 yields 20.8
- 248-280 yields 19.3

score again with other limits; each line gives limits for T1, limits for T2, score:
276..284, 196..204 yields 1.0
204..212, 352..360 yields 0.9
